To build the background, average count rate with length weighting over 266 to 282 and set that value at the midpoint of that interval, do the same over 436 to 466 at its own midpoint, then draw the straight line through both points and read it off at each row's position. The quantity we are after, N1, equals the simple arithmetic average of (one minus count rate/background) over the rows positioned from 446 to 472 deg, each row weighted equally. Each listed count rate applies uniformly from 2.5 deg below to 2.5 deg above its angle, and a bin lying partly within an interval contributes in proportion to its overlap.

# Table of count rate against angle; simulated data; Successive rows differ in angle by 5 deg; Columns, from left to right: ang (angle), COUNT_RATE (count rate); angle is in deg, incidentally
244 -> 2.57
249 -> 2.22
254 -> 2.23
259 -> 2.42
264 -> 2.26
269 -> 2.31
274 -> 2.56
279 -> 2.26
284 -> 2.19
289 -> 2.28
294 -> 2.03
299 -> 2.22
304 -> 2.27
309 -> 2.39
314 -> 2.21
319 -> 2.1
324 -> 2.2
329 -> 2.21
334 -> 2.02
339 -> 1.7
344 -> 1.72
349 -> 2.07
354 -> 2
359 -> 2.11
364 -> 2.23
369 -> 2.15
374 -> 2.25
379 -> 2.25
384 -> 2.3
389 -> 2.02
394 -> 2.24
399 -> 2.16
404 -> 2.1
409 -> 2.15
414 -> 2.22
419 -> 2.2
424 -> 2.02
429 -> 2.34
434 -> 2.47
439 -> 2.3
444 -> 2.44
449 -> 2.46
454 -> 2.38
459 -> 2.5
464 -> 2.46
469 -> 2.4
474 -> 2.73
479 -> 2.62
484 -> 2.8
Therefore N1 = -0.01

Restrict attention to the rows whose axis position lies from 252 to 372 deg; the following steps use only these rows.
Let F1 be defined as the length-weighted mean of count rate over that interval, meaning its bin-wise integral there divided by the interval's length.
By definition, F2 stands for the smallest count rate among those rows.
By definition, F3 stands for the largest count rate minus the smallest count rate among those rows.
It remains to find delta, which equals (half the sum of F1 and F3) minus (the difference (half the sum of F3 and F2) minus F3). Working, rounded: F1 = 2.17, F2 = 1.7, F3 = 0.86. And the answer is 1.10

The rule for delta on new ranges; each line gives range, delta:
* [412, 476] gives 0.89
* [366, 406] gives 0.36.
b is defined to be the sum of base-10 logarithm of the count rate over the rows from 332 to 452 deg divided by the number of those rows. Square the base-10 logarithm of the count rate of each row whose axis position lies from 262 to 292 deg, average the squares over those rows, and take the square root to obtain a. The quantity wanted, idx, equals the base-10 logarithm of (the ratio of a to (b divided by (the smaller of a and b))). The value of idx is -0.439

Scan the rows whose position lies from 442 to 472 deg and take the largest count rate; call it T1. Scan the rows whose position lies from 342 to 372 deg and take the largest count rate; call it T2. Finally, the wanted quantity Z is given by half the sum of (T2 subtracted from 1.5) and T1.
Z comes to 0.885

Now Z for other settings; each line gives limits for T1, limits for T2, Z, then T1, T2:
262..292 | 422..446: 0.795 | 2.56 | 2.47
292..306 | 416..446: 0.650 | 2.27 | 2.47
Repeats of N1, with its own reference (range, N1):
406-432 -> 0.09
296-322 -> 0.06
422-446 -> 0.04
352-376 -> 0.10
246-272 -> 0.03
